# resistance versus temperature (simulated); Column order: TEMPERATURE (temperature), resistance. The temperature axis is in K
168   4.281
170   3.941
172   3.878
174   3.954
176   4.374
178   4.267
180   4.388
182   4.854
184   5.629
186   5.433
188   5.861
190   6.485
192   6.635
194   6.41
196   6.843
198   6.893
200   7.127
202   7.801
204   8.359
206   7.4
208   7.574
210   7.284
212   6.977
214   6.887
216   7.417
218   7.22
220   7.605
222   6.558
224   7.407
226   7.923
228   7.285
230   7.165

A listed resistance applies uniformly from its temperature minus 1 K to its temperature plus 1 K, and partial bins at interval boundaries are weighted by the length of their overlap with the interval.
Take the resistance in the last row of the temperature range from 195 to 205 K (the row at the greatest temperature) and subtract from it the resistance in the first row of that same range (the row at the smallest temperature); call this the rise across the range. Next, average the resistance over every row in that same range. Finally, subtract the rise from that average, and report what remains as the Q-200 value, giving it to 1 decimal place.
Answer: 5.9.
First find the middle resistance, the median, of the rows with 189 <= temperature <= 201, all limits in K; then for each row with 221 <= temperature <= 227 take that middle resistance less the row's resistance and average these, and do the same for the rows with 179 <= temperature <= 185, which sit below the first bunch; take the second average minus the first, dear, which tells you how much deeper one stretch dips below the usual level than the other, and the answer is 2.3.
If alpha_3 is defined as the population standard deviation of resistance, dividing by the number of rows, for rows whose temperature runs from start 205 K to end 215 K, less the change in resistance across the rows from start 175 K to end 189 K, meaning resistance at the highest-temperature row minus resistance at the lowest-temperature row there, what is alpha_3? -1.2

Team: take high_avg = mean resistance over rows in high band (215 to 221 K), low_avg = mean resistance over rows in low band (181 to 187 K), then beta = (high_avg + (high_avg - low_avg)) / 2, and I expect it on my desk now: 4.8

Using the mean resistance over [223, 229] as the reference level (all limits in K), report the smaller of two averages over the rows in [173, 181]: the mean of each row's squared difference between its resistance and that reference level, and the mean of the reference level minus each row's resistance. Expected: 3.3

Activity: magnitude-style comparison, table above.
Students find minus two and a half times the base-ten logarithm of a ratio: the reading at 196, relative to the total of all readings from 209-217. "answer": 1.55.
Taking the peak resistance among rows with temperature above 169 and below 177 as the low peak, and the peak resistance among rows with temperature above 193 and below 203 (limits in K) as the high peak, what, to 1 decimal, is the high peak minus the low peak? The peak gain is 3.4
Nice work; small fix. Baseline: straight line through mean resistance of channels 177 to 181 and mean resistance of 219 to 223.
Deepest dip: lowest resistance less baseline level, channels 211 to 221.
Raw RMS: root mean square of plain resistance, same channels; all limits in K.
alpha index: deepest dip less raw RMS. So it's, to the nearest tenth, -7.0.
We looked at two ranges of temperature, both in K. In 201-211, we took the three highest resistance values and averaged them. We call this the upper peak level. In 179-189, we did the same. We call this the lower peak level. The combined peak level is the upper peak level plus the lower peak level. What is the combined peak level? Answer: 13.6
